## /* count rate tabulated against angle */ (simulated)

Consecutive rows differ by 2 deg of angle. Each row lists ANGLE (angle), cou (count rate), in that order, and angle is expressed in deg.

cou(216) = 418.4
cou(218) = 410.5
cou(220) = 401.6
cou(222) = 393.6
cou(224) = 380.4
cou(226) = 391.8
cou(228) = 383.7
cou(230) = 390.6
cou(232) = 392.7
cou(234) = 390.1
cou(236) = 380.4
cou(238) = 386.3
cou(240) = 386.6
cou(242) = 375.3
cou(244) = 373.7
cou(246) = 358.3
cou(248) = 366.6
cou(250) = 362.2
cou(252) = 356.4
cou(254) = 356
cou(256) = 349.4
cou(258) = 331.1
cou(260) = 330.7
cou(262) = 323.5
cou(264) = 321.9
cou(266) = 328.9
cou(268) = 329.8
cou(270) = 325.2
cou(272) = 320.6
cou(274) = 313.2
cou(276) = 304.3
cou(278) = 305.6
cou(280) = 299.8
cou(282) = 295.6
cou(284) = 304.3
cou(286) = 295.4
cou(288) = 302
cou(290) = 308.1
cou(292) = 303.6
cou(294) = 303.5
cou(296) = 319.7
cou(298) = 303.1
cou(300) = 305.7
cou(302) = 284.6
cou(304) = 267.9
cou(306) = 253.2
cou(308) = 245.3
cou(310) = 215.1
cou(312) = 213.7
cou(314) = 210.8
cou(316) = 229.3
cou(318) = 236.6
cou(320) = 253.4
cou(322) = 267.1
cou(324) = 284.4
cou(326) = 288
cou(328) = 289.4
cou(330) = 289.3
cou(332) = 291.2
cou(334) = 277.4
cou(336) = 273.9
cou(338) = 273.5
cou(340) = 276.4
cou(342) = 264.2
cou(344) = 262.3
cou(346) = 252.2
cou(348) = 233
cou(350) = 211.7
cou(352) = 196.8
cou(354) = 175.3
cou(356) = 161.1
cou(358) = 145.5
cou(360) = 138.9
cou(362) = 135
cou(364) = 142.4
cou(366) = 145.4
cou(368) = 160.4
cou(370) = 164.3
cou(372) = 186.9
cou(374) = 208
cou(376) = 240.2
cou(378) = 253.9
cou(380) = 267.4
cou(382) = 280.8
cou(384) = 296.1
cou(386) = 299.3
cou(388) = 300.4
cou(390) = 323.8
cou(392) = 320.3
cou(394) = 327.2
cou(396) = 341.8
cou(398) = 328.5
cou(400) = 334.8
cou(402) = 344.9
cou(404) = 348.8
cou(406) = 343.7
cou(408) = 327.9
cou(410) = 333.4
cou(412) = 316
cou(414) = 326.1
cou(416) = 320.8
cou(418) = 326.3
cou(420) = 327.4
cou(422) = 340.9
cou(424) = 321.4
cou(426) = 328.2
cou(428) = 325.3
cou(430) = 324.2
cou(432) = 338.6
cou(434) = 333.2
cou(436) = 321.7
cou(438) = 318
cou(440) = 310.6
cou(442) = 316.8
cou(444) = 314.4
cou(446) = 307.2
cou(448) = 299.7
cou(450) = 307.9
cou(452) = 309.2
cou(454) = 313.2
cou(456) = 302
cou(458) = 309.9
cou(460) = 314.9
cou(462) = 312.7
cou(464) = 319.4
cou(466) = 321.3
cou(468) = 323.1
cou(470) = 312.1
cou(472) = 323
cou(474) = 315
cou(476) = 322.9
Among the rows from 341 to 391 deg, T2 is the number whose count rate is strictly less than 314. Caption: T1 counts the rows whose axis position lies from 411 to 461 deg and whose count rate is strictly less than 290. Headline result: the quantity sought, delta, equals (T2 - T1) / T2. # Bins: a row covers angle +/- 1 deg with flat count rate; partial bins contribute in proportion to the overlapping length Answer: 1.0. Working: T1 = 0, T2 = 24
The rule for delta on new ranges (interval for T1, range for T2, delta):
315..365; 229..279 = -7.0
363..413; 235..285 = -0.7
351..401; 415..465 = -0.8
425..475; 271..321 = 1.0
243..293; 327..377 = 1.0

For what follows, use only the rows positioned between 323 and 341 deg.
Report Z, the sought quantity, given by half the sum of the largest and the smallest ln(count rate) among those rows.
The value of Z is 5.64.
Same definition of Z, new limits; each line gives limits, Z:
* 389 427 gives 5.81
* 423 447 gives 5.78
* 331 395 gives 5.35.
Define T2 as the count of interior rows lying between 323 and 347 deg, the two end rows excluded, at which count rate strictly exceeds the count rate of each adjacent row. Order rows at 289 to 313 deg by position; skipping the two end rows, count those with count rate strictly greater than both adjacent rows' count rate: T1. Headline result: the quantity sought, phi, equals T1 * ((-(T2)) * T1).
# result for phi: -12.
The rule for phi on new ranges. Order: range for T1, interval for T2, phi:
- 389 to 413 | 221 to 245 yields -27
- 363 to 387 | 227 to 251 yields 0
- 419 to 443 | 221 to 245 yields -27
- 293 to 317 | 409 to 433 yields -12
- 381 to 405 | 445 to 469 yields -8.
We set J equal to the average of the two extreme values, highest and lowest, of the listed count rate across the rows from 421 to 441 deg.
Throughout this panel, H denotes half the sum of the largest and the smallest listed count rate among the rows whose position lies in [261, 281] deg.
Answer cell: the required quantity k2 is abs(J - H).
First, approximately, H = 315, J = 326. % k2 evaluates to 11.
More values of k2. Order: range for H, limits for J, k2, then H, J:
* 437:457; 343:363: 110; 309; 199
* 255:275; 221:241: 56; 331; 387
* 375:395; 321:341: 5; 284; 279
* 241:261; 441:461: 45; 353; 308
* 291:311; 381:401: 44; 267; 311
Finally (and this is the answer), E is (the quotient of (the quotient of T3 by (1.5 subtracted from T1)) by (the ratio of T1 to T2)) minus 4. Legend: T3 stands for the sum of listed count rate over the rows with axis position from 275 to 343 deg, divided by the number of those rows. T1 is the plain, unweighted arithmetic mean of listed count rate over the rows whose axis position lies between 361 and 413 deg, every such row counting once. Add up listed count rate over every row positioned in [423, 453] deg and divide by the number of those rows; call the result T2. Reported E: -2.80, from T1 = 272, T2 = 318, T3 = 278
